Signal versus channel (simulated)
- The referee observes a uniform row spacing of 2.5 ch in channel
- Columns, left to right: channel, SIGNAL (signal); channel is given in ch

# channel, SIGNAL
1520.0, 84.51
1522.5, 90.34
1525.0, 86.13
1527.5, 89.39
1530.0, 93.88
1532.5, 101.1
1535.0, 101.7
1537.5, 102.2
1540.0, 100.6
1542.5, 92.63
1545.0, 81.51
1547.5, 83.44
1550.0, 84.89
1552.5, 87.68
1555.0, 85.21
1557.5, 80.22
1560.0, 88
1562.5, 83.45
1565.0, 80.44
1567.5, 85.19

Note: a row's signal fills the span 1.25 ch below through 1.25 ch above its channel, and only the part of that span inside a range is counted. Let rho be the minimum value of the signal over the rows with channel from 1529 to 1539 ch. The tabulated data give 93.88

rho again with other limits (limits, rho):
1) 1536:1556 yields 81.51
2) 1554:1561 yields 80.22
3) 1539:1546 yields 81.51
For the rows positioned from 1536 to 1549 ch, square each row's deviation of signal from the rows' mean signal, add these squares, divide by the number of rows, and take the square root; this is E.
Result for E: 8.5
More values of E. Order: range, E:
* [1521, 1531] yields 2.8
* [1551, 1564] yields 2.9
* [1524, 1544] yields 5.9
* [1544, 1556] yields 2.0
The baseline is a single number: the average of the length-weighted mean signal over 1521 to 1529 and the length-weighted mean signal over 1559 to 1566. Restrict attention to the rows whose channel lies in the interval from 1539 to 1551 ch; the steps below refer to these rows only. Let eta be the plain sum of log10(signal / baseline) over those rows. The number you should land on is 0.051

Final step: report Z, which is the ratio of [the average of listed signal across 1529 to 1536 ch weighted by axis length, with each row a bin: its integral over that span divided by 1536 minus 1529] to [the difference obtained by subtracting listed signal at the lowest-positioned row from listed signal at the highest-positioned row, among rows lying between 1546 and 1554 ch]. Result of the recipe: 23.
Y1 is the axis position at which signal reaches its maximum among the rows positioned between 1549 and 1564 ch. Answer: 1560.0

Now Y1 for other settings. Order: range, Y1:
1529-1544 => 1537.5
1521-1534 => 1532.5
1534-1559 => 1537.5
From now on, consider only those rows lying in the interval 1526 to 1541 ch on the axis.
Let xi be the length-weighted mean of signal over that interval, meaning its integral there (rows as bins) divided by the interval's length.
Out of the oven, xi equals 98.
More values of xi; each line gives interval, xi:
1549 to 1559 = 85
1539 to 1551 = 88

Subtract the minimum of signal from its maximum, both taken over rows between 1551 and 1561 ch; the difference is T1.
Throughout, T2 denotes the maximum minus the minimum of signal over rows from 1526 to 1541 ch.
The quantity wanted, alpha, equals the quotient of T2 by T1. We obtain 1.65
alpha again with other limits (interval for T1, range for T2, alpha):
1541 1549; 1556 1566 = 0.70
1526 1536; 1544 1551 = 0.27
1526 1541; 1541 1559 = 0.97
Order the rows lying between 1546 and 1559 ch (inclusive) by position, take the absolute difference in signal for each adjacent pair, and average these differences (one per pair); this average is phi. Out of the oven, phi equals 2.9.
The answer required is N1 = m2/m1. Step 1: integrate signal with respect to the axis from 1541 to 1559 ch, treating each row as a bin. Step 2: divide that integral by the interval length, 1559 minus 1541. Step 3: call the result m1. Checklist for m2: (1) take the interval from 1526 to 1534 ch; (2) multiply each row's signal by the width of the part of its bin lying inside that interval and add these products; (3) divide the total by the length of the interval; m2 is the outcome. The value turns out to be 1.11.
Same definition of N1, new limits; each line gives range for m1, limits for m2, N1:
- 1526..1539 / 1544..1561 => 0.87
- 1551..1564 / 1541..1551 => 1.01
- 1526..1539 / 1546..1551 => 0.86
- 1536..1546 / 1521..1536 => 0.99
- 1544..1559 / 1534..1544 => 1.18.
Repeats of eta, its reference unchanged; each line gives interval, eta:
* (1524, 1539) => 0.264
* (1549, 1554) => 0.000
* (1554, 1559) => -0.037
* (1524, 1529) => 0.014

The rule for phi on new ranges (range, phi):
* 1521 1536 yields 4.0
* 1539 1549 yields 7.0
